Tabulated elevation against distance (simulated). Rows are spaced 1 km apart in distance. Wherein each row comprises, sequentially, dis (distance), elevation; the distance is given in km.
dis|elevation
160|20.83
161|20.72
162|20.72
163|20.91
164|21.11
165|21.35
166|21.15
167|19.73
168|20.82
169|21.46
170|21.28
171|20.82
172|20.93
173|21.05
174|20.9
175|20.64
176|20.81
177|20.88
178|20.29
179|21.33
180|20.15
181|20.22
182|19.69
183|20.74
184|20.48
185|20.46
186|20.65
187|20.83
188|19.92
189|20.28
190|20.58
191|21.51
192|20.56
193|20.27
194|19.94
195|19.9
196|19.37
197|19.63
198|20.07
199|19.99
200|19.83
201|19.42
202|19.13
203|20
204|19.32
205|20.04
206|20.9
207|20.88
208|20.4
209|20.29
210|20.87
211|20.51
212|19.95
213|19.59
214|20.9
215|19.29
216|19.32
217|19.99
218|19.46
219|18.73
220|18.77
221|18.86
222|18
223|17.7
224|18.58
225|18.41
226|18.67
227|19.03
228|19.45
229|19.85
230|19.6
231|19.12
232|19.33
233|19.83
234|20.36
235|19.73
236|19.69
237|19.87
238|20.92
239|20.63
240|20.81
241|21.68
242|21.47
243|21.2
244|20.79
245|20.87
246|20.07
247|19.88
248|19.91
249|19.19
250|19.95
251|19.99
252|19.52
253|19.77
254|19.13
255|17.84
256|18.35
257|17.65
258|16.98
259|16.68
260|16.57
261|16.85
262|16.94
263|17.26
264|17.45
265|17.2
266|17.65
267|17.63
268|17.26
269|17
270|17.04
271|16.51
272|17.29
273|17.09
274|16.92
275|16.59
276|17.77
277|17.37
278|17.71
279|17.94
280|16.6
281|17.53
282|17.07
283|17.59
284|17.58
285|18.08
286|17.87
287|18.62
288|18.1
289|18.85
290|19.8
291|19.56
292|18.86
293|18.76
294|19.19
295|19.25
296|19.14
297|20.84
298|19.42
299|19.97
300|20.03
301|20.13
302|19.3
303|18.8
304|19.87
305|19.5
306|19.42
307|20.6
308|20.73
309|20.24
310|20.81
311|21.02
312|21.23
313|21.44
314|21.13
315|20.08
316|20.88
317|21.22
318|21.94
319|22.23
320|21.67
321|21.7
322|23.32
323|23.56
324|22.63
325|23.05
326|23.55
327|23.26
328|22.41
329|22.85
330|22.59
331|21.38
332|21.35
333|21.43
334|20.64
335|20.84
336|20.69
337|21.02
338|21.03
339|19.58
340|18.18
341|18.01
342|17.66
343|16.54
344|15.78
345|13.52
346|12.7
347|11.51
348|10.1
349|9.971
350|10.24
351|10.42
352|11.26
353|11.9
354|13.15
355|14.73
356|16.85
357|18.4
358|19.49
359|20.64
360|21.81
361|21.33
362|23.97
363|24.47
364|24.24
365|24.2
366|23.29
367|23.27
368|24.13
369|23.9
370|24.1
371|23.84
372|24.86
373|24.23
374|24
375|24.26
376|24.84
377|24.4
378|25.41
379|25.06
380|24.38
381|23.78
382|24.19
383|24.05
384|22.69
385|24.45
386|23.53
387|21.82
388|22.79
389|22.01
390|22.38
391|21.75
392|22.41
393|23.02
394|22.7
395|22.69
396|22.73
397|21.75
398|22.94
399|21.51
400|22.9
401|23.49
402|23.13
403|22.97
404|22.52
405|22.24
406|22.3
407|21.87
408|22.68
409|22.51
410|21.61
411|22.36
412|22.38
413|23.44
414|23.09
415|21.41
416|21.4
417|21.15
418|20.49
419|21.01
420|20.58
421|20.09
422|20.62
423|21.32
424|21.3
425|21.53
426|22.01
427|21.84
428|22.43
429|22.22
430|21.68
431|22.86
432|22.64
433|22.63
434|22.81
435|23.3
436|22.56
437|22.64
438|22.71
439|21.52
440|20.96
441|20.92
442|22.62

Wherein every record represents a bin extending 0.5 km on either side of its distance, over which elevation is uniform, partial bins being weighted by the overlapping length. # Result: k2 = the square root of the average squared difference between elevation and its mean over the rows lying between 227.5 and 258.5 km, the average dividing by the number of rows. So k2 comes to 1.05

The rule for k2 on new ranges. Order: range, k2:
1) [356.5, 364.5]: 2.13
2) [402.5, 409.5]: 0.32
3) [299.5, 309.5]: 0.58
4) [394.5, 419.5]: 0.78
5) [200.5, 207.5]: 0.67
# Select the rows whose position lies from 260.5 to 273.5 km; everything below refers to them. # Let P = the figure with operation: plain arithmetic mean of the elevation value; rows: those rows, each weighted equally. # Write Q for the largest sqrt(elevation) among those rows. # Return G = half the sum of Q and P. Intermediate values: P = 17.2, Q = 4.2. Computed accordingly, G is 10.7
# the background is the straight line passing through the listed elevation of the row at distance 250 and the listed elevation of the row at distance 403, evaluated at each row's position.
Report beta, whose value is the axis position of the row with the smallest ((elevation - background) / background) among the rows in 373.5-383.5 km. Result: 381 km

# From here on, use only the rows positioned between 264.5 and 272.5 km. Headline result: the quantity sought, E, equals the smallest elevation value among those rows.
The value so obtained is 16.51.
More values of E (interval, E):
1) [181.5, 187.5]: 19.69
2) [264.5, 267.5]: 17.2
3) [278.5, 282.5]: 16.6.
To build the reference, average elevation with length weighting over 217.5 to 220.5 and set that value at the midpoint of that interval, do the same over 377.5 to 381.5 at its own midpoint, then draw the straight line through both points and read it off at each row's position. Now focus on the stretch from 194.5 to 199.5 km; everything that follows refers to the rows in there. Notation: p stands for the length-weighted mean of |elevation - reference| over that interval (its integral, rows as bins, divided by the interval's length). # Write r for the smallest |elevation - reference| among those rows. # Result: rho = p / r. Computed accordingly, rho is 1.32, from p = 1.6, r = 1.2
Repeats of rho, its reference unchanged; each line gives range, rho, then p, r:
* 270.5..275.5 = 1.12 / 4.0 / 3.6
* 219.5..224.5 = 3.60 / 0.7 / 0.2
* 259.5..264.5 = 1.12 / 3.5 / 3.1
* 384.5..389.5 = 4.98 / 2.0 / 0.4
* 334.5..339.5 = 1.18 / 2.5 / 2.1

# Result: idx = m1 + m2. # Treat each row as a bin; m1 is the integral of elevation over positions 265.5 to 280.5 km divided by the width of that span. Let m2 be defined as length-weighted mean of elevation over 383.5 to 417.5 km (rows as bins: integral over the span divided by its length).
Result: 40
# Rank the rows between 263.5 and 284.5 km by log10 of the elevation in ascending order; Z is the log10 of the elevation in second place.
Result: 1.22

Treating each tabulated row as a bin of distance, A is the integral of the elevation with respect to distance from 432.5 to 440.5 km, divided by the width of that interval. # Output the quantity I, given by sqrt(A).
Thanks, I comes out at 4.73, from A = 22.4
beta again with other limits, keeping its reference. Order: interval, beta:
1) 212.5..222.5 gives 222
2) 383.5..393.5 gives 391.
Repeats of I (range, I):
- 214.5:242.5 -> 4.42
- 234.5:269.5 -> 4.36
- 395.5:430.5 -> 4.69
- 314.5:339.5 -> 4.67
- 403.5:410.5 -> 4.72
